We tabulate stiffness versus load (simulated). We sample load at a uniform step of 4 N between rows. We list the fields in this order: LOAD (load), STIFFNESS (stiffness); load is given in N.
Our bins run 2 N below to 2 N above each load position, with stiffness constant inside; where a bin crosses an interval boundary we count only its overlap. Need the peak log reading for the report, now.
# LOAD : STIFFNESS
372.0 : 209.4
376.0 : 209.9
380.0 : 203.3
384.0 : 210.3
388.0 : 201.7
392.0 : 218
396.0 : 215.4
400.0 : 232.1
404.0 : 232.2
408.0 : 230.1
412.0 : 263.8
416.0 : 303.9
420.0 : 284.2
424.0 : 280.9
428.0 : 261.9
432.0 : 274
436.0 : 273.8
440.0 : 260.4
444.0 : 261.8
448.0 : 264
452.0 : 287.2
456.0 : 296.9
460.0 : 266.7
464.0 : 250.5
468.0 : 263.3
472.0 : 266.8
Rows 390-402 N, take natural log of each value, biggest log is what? 5.45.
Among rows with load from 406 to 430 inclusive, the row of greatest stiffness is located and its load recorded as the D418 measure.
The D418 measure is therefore 416.0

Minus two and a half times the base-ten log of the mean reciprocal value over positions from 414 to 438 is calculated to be 6.11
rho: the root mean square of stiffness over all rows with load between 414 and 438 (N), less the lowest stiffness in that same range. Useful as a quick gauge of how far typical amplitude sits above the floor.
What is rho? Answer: 18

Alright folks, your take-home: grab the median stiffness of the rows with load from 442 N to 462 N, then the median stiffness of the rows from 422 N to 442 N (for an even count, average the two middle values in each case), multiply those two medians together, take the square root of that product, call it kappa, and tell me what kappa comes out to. 270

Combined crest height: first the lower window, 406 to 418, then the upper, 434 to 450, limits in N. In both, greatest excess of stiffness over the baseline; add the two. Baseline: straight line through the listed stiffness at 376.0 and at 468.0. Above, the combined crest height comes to 100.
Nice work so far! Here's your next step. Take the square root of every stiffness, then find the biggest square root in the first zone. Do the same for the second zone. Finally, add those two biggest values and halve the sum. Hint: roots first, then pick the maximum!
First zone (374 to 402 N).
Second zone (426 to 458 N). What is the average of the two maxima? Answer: 16.2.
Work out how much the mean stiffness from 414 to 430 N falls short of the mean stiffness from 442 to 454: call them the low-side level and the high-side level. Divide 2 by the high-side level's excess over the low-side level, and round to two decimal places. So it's -0.17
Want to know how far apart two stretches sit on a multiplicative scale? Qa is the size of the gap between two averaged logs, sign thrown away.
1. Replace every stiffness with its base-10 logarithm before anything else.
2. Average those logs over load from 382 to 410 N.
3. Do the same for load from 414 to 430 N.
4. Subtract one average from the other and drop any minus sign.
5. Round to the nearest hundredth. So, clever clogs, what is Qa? 0.11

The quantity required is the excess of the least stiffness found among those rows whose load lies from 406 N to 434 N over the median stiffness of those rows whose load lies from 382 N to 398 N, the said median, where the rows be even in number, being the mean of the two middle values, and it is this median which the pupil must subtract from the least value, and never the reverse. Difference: 17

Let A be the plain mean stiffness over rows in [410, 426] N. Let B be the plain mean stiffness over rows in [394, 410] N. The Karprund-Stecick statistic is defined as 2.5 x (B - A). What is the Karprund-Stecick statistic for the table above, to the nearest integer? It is -139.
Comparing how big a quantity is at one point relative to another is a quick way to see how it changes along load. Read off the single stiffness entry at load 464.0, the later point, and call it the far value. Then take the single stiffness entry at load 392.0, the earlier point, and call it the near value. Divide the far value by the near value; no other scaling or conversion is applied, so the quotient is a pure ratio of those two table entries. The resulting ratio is 1.15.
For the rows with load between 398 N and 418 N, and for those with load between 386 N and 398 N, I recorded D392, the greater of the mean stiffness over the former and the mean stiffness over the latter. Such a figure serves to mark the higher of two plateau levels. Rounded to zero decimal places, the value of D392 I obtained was 252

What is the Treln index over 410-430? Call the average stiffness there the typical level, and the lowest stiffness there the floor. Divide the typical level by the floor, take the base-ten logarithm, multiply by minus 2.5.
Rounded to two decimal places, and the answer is -0.07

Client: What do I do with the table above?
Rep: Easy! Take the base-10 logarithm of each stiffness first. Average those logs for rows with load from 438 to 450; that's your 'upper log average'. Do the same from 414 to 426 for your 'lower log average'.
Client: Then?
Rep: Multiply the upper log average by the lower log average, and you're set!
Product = 5.95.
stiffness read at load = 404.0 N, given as 232.2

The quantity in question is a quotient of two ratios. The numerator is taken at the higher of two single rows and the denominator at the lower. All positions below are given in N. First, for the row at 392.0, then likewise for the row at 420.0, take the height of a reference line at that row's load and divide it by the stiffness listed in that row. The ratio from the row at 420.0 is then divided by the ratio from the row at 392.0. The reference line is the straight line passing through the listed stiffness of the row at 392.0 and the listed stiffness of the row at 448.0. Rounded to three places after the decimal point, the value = 0.848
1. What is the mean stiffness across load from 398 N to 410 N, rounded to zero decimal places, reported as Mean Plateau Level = 231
